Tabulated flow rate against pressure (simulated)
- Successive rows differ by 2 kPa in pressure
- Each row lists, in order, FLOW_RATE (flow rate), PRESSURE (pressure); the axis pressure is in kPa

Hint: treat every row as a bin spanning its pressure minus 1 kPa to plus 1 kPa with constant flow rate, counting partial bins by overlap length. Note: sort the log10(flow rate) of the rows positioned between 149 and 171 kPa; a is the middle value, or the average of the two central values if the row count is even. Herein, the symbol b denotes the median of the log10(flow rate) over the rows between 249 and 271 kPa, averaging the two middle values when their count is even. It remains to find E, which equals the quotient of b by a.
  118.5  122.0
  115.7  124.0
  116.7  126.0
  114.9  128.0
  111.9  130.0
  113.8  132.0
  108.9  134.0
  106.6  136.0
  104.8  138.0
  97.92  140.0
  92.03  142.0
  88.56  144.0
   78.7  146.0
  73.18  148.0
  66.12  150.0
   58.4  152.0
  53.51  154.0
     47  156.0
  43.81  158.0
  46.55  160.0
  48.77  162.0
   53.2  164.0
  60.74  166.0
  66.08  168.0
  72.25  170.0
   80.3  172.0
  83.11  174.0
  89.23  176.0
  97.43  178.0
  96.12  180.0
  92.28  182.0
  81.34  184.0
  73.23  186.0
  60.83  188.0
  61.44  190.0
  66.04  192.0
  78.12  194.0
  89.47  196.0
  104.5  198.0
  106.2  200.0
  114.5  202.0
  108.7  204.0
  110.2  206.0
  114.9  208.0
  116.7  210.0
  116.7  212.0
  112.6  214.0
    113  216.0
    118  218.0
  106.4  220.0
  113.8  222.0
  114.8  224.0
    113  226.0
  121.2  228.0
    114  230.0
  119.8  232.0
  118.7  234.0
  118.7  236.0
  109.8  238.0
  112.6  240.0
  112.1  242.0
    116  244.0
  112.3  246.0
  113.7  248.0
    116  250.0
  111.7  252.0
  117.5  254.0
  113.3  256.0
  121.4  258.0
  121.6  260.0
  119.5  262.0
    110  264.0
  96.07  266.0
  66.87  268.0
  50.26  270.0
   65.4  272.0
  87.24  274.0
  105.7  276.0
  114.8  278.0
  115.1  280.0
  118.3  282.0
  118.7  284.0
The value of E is 1.19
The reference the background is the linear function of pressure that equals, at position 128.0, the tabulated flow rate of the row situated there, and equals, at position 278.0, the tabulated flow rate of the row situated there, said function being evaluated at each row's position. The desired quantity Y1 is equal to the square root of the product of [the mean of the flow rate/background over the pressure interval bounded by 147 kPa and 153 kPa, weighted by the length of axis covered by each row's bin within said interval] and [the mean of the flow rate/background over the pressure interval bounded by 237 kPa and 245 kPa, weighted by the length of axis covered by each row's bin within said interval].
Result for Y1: 0.75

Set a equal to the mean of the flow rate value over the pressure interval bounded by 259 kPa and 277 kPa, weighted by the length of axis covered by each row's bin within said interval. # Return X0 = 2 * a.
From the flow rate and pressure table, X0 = 183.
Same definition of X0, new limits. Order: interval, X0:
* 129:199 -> 157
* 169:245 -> 203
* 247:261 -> 233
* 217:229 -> 229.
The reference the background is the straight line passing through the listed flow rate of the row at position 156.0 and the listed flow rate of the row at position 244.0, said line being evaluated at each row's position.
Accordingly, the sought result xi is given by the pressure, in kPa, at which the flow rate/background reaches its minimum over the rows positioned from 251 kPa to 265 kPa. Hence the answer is 264.0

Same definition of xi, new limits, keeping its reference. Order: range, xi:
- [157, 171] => 158.0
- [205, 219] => 216.0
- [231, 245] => 242.0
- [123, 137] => 136.0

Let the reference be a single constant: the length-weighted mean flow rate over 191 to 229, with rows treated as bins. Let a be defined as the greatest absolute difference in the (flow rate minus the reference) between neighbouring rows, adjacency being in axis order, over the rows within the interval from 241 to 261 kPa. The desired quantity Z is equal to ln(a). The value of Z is 2.09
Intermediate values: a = 8.1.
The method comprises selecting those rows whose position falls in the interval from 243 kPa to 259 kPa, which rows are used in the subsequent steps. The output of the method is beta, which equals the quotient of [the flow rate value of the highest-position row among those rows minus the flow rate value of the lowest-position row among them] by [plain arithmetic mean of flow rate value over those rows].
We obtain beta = 0.05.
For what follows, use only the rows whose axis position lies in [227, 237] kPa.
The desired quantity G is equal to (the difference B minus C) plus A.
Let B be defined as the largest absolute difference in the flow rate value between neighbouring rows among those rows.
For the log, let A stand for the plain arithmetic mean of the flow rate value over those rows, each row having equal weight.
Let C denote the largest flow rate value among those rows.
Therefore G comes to 4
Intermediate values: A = 118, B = 7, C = 121.2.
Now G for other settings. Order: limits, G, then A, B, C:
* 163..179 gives -14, 75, 8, 97.43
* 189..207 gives -6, 93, 15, 114.5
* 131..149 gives -8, 96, 10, 113.8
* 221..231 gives 2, 115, 8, 121.2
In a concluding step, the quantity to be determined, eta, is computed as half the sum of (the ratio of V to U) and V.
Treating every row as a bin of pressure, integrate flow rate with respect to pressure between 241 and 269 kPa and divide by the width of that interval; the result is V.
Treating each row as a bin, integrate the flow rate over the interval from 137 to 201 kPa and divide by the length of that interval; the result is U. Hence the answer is 56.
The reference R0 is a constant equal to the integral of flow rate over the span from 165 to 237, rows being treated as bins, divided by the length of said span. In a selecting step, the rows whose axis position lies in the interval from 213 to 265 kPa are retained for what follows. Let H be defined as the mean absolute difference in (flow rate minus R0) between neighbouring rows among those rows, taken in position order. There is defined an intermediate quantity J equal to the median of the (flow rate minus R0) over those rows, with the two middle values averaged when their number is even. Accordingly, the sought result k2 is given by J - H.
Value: 11.7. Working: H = 4.3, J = 16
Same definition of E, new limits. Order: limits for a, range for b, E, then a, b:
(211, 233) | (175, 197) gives 0.93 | 2.06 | 1.91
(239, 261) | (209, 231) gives 1.00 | 2.06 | 2.06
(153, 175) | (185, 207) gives 1.13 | 1.73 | 1.95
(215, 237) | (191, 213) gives 0.99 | 2.06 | 2.04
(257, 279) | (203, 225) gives 1.02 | 2.02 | 2.06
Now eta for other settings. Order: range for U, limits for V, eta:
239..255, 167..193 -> 40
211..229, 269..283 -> 47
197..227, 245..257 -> 58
